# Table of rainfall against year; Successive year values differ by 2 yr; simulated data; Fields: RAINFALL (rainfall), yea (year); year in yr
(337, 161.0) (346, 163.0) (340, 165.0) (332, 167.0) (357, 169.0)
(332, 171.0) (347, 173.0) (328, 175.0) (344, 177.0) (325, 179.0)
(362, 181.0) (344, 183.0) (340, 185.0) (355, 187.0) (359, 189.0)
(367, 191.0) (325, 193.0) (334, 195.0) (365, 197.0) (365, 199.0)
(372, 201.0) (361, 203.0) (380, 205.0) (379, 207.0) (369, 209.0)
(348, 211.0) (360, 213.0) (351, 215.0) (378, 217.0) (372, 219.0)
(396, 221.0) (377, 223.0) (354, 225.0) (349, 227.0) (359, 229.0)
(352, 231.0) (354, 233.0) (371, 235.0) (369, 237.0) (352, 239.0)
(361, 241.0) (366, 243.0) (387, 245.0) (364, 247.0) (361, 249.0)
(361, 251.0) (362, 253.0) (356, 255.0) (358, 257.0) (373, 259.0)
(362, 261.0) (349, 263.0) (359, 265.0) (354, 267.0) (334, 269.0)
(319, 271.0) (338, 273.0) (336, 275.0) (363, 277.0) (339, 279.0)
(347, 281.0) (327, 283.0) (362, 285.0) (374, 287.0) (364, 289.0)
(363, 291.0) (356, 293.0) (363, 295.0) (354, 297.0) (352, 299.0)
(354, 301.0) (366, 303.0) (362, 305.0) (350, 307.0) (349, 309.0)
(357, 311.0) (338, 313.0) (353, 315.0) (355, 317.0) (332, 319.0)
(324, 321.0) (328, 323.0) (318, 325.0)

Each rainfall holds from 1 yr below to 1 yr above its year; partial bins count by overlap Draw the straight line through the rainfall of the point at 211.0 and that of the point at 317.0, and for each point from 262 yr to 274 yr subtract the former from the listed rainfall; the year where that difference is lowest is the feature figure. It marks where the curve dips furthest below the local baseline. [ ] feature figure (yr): 271.0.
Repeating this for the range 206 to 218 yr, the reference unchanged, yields 211.0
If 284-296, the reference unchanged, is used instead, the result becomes 293.0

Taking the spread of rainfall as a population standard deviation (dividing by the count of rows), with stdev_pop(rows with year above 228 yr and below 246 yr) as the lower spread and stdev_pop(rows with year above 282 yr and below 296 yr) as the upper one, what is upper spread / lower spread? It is 1.29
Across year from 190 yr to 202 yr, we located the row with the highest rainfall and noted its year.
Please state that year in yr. 201.0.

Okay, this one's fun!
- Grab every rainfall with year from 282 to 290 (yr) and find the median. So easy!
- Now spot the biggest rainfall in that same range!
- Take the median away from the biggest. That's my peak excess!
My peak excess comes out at 11.0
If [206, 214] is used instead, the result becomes 14.5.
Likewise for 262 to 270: 7.5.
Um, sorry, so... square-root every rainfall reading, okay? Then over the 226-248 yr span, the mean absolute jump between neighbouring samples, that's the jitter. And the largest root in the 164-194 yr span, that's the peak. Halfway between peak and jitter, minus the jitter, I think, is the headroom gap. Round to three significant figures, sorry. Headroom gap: 9.43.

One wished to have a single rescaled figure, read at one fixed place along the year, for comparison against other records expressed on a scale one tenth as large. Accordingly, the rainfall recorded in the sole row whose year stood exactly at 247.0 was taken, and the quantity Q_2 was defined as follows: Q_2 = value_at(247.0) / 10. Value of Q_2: 36.4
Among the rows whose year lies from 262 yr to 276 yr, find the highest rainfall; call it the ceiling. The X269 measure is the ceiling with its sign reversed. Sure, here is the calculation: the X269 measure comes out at -359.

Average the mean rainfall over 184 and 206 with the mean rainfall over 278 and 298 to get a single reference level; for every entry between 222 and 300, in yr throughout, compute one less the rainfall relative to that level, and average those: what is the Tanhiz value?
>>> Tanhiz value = -0.002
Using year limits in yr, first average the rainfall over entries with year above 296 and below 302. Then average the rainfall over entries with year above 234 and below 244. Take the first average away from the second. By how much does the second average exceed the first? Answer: 10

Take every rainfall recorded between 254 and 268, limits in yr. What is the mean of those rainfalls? 359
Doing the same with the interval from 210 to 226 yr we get 367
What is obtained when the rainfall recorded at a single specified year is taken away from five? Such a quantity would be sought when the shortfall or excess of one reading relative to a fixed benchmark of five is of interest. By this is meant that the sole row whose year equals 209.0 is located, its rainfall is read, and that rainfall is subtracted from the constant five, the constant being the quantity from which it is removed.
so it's -364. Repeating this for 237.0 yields -364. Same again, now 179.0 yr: -320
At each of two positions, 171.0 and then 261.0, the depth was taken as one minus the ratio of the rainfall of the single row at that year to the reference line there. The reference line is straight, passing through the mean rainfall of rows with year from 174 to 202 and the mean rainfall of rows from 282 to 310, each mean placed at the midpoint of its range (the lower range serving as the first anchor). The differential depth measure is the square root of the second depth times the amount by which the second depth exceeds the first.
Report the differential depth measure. 0.038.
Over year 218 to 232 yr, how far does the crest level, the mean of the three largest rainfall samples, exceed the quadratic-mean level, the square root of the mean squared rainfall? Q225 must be 16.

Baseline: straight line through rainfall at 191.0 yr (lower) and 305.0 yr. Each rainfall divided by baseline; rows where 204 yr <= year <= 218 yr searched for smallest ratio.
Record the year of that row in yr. 211.0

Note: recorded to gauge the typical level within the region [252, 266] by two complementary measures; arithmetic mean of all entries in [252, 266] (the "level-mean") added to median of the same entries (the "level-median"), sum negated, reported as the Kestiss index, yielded -719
